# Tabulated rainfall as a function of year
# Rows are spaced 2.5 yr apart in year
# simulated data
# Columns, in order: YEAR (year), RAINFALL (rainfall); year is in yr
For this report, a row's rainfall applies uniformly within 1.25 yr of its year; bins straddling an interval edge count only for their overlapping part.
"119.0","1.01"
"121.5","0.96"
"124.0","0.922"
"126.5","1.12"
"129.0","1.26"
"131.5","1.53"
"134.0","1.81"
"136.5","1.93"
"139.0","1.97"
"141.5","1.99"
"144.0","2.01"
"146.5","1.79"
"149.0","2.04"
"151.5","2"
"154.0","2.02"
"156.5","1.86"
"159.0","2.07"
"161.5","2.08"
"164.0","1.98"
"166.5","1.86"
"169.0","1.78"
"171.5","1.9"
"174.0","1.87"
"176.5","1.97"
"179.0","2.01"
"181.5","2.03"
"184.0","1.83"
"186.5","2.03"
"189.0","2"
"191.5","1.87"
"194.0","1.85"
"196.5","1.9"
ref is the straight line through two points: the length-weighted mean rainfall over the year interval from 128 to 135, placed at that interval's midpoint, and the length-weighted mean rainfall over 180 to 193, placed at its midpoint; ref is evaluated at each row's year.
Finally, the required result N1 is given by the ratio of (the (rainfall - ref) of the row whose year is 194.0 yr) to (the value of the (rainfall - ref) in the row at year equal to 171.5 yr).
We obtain -2.5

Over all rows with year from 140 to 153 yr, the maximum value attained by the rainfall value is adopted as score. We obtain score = 2.04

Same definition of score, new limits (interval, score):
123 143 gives 1.99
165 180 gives 2.01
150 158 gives 2.02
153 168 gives 2.08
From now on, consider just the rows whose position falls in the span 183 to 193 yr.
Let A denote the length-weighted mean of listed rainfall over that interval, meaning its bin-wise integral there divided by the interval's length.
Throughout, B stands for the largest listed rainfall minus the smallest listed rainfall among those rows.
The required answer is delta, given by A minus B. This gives 1.733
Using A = 1.933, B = 0.20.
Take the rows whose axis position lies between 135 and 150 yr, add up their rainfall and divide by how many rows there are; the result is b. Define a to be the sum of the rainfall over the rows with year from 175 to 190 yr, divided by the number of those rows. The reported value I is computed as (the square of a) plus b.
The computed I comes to 5.9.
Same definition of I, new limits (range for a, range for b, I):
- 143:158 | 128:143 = 5.6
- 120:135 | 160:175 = 3.5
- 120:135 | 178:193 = 3.6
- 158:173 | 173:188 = 5.7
